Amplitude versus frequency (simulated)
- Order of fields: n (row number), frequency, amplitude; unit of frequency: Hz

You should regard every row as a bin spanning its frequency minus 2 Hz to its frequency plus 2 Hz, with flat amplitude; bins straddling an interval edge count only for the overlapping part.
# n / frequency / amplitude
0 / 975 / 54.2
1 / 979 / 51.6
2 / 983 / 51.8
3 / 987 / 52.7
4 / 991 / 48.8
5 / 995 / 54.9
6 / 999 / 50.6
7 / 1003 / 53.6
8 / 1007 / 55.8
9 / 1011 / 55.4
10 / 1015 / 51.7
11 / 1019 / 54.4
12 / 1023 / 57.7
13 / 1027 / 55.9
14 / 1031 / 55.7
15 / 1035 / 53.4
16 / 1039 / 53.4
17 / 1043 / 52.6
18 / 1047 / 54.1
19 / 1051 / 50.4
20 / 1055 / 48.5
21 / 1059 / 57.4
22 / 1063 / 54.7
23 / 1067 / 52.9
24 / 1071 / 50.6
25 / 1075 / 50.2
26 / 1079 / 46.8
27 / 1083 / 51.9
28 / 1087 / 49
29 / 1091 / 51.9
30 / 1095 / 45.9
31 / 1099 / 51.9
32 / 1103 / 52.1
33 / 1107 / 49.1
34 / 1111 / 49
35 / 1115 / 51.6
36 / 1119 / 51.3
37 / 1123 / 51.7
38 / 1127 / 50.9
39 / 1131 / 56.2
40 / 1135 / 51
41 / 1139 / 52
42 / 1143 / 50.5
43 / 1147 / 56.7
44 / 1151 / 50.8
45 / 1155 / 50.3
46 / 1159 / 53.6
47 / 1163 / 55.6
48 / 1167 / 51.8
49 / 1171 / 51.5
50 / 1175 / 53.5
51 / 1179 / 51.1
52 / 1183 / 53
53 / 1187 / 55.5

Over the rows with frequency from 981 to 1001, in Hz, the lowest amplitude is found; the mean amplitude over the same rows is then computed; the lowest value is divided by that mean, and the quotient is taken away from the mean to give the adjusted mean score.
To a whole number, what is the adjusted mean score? 51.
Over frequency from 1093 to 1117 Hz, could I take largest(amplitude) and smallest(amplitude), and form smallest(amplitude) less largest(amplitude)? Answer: -6.20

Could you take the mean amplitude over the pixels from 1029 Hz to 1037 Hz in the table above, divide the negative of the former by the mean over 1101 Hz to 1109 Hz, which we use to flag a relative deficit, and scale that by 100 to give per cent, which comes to -108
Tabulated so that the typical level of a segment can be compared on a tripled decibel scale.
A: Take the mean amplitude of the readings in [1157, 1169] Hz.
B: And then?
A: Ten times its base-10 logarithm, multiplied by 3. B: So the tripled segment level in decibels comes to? 51.9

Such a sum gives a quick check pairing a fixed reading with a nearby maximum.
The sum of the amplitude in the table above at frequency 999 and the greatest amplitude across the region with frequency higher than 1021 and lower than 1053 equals 108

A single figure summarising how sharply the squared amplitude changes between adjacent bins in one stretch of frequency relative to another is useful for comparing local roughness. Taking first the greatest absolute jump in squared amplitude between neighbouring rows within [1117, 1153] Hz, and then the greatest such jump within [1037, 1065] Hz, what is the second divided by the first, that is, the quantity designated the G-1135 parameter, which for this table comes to 1.42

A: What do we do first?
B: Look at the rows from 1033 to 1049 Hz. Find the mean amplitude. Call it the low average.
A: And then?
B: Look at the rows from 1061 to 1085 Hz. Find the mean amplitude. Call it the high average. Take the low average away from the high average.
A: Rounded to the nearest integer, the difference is -2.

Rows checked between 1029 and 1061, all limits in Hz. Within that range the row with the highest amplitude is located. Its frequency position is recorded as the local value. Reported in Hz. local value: 1059 Hz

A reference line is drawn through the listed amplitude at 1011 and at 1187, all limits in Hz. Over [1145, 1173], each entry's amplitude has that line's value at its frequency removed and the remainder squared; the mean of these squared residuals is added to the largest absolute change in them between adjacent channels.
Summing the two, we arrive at 35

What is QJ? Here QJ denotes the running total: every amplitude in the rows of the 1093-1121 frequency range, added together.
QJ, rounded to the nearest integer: 351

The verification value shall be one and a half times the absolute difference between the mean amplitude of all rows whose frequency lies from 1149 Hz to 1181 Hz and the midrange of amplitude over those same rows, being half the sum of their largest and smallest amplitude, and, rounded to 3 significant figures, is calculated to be 1.01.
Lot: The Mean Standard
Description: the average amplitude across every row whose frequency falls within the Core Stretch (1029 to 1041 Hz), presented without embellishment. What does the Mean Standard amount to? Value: 54.2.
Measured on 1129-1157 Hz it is 52.5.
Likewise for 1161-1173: 53.0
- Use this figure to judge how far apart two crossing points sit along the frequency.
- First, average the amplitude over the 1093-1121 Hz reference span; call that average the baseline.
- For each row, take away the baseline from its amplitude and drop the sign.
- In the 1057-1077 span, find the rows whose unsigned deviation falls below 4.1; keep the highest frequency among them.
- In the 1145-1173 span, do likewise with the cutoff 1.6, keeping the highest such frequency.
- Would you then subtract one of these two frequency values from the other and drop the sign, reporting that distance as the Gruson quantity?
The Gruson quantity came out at 96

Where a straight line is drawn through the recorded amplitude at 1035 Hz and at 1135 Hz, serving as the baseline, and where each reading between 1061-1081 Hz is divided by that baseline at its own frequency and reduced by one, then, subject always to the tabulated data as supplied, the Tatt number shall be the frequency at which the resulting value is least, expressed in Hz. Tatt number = 1079 Hz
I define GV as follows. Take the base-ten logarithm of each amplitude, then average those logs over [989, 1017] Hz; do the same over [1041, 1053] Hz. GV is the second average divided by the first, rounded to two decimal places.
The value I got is 1.00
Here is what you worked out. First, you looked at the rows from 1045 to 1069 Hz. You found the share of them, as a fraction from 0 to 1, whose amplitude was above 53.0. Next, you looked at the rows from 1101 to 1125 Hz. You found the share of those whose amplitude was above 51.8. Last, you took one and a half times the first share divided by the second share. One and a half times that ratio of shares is 4.5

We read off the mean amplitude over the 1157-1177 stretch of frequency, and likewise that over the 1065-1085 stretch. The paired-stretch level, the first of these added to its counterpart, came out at 104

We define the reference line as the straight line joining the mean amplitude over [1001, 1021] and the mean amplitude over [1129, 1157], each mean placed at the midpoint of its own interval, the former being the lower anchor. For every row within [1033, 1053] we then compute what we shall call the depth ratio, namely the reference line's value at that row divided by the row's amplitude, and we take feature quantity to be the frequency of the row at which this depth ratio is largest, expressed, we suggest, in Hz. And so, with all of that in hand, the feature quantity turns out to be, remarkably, 1051 Hz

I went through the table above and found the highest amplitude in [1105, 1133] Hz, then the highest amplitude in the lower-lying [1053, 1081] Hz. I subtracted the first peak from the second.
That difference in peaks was 1.2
